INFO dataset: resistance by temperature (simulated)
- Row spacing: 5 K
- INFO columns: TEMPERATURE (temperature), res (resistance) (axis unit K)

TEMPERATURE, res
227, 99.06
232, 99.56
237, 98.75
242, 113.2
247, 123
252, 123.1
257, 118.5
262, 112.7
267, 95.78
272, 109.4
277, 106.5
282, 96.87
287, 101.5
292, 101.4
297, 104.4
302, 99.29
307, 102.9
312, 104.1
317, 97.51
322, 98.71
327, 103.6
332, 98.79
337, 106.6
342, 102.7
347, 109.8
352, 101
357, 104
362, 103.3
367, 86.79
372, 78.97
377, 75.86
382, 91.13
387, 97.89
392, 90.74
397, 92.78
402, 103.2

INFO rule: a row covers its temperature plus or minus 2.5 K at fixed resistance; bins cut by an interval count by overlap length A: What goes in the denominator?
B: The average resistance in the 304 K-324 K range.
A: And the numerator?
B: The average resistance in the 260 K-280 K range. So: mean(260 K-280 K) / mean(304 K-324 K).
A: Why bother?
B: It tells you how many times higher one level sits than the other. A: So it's 1.05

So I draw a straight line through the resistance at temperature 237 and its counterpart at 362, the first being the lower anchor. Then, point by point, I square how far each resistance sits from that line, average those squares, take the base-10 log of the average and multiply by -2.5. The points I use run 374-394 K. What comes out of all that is -6.2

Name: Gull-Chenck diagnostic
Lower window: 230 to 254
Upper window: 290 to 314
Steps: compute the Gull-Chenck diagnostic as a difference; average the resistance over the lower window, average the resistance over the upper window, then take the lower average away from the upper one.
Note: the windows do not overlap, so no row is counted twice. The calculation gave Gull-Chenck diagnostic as -9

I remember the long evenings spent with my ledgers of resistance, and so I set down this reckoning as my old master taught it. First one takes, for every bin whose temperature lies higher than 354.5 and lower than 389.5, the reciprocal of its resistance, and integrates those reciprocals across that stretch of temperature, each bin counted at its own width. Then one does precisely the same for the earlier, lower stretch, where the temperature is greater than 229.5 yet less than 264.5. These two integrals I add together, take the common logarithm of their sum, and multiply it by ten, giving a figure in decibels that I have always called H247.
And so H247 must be -1.54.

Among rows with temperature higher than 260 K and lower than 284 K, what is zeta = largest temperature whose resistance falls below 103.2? 282 K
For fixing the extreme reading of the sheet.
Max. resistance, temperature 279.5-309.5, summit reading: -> 104.4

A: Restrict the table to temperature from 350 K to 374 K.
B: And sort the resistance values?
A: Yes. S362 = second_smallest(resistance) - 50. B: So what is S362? 36.8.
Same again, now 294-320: 49.3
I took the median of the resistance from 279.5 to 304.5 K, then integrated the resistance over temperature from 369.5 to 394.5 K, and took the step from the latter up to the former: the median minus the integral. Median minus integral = -2072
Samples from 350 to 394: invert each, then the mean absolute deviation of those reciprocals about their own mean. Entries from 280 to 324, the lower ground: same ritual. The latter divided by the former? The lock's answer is 0.23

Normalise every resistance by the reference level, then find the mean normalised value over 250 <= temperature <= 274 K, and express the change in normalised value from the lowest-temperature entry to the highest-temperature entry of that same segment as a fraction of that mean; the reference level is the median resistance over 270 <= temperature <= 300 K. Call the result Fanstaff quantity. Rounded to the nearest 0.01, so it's -0.12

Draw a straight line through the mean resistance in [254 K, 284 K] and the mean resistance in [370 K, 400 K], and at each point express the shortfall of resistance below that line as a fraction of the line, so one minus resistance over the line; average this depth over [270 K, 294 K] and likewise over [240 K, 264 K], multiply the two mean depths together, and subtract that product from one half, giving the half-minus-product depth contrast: 0.501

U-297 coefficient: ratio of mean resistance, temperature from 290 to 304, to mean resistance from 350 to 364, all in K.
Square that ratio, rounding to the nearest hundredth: 0.98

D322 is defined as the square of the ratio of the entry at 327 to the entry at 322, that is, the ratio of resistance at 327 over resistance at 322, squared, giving 1.10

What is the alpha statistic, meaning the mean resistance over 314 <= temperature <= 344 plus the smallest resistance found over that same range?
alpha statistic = 199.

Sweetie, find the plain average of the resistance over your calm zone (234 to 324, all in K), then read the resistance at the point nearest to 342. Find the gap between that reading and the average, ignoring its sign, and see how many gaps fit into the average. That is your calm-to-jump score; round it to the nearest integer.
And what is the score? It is 32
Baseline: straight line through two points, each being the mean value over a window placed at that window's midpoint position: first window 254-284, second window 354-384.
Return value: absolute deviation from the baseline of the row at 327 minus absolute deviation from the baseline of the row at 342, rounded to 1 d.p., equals -1.6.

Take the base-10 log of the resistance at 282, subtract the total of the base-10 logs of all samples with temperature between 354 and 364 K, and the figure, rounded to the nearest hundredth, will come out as -2.04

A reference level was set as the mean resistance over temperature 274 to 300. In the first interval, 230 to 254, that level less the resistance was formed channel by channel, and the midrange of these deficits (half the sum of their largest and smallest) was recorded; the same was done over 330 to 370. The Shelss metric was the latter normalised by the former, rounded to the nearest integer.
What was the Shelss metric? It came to 0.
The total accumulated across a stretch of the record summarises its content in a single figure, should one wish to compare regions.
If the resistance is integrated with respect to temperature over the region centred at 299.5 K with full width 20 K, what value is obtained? 2040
